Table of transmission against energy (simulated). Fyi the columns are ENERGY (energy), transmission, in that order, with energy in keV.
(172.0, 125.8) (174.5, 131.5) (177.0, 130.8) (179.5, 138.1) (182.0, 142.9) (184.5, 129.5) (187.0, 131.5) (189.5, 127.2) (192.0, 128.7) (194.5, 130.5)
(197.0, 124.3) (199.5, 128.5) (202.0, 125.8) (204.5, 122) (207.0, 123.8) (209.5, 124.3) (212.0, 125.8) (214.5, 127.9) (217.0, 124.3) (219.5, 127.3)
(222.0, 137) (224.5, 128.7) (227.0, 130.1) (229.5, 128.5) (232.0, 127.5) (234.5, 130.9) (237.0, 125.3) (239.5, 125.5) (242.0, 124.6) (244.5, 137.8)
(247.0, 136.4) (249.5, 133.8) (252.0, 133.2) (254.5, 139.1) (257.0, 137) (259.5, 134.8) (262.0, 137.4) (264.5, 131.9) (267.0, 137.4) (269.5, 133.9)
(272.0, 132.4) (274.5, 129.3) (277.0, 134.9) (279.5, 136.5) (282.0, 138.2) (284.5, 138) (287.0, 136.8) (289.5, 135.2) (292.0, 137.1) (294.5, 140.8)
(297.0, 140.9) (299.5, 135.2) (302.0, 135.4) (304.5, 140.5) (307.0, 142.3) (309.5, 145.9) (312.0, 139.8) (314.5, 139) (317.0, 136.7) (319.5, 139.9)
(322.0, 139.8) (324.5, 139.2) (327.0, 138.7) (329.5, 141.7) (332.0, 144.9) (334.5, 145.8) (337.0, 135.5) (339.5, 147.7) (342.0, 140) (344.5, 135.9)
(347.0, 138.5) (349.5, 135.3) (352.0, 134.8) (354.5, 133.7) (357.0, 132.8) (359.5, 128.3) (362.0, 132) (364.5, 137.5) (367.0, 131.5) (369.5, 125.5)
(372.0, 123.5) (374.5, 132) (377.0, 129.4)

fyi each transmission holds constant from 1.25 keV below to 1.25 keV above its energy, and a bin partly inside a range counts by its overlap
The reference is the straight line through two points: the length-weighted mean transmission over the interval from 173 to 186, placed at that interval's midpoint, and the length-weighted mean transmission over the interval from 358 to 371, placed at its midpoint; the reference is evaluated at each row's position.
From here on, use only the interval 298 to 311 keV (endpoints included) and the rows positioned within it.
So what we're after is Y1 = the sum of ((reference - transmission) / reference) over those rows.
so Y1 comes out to -0.30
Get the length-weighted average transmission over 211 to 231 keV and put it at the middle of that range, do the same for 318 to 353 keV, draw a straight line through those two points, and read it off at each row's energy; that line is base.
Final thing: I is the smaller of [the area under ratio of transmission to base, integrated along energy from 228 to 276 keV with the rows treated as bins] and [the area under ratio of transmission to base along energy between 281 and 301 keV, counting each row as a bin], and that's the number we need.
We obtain 20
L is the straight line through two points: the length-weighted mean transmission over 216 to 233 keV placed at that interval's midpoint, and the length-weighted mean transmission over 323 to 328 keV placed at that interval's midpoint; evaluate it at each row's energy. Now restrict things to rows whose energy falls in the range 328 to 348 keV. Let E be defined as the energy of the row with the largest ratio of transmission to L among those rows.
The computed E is 339.5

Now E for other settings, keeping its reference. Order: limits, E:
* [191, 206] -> 194.5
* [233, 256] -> 254.5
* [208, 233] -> 222.0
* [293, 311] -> 309.5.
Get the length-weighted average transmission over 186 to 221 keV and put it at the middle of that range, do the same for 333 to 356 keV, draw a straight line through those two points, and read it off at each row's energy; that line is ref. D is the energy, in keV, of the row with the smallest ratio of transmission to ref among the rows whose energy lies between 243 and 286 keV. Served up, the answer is 274.5 keV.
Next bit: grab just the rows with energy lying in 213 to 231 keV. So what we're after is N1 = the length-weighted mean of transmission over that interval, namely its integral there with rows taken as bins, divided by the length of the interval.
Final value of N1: 129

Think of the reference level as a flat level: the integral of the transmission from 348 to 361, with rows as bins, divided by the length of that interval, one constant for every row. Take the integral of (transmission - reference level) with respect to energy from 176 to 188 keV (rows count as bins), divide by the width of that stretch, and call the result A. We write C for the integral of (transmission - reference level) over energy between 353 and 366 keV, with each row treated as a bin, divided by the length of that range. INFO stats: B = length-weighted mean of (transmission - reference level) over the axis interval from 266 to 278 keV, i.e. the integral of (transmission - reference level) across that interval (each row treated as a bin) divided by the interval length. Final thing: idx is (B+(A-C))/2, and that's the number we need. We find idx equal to 1.1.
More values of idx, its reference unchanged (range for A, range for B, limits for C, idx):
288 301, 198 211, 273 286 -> -2.9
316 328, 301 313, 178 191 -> 6.5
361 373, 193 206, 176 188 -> -5.7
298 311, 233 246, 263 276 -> 1.3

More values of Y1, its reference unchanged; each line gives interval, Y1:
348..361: -0.07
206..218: 0.32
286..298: -0.22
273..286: -0.11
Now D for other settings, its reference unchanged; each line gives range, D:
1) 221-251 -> 242.0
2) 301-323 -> 302.0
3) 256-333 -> 274.5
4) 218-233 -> 232.0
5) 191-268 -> 242.0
